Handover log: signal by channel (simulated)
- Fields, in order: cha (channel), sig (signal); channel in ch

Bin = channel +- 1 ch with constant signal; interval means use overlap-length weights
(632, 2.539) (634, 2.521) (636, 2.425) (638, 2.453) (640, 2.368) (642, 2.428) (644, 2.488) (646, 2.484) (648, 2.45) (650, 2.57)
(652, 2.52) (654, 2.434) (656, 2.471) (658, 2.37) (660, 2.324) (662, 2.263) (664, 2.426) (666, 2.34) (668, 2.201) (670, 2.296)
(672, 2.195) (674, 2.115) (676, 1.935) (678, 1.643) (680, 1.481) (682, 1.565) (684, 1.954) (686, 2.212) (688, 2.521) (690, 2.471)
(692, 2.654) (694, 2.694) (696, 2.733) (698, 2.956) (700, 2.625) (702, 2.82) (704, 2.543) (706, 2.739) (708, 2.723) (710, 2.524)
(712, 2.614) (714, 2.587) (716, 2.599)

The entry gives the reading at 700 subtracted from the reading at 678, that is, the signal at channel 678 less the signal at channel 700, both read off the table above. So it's -1.0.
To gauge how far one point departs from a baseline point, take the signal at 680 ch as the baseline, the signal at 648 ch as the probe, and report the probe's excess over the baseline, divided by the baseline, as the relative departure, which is 0.65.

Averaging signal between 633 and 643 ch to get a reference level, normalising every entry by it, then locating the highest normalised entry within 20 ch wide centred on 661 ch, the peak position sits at 652 ch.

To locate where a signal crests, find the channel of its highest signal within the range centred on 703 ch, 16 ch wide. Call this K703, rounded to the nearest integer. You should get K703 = 698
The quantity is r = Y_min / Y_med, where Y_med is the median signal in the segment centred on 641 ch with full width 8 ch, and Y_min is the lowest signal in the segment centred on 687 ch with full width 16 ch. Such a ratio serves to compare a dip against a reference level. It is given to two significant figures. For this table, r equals 0.61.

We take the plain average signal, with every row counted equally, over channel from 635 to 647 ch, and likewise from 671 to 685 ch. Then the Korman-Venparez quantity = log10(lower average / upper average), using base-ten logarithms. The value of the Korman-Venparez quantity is 0.122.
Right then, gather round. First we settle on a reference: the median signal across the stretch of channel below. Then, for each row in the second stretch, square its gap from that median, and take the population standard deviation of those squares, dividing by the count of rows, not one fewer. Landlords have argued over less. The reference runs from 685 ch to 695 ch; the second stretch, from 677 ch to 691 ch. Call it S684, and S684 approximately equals 0.425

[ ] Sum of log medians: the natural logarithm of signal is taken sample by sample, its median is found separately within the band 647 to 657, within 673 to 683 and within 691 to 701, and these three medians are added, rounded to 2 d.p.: 2.39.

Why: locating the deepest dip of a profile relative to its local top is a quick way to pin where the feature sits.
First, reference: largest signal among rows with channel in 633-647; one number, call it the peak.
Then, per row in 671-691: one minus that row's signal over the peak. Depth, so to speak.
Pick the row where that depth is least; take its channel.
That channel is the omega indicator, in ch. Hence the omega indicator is 688 ch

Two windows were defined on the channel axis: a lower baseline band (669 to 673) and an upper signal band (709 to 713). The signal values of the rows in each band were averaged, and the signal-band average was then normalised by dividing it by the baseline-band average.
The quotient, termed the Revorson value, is 1.14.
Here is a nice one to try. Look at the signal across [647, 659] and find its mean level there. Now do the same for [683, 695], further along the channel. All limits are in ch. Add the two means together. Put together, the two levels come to 4.9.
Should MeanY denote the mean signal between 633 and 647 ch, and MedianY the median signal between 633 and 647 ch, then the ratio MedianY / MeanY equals 1.00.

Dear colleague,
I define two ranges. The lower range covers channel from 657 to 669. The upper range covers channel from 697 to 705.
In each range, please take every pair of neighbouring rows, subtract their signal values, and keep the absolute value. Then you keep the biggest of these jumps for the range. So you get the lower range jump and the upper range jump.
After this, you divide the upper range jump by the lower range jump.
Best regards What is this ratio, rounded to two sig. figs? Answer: 2.0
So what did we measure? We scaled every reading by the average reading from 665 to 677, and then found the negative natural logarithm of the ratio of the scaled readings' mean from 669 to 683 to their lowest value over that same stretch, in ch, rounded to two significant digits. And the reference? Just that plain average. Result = -0.24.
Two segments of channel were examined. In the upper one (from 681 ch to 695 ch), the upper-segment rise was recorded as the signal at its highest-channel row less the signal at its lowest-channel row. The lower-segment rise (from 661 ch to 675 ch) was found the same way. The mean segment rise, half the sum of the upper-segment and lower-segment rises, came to 0.49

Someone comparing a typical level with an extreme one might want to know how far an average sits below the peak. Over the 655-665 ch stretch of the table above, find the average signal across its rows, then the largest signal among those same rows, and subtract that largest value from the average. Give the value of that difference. -0.100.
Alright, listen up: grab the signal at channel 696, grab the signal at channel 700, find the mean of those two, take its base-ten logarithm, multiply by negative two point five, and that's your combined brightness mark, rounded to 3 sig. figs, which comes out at -1.07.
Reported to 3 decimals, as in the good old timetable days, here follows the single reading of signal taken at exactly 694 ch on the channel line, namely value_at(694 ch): 2.694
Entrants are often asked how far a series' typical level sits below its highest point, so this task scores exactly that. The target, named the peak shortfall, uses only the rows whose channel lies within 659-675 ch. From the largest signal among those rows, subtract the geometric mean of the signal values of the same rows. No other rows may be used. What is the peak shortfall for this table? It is 0.16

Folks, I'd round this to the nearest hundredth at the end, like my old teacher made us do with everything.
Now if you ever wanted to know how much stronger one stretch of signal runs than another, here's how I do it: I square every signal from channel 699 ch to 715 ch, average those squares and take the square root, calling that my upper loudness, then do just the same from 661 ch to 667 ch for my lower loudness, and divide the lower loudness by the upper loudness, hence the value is 0.88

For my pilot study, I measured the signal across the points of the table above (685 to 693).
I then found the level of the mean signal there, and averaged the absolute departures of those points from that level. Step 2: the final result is 0.13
